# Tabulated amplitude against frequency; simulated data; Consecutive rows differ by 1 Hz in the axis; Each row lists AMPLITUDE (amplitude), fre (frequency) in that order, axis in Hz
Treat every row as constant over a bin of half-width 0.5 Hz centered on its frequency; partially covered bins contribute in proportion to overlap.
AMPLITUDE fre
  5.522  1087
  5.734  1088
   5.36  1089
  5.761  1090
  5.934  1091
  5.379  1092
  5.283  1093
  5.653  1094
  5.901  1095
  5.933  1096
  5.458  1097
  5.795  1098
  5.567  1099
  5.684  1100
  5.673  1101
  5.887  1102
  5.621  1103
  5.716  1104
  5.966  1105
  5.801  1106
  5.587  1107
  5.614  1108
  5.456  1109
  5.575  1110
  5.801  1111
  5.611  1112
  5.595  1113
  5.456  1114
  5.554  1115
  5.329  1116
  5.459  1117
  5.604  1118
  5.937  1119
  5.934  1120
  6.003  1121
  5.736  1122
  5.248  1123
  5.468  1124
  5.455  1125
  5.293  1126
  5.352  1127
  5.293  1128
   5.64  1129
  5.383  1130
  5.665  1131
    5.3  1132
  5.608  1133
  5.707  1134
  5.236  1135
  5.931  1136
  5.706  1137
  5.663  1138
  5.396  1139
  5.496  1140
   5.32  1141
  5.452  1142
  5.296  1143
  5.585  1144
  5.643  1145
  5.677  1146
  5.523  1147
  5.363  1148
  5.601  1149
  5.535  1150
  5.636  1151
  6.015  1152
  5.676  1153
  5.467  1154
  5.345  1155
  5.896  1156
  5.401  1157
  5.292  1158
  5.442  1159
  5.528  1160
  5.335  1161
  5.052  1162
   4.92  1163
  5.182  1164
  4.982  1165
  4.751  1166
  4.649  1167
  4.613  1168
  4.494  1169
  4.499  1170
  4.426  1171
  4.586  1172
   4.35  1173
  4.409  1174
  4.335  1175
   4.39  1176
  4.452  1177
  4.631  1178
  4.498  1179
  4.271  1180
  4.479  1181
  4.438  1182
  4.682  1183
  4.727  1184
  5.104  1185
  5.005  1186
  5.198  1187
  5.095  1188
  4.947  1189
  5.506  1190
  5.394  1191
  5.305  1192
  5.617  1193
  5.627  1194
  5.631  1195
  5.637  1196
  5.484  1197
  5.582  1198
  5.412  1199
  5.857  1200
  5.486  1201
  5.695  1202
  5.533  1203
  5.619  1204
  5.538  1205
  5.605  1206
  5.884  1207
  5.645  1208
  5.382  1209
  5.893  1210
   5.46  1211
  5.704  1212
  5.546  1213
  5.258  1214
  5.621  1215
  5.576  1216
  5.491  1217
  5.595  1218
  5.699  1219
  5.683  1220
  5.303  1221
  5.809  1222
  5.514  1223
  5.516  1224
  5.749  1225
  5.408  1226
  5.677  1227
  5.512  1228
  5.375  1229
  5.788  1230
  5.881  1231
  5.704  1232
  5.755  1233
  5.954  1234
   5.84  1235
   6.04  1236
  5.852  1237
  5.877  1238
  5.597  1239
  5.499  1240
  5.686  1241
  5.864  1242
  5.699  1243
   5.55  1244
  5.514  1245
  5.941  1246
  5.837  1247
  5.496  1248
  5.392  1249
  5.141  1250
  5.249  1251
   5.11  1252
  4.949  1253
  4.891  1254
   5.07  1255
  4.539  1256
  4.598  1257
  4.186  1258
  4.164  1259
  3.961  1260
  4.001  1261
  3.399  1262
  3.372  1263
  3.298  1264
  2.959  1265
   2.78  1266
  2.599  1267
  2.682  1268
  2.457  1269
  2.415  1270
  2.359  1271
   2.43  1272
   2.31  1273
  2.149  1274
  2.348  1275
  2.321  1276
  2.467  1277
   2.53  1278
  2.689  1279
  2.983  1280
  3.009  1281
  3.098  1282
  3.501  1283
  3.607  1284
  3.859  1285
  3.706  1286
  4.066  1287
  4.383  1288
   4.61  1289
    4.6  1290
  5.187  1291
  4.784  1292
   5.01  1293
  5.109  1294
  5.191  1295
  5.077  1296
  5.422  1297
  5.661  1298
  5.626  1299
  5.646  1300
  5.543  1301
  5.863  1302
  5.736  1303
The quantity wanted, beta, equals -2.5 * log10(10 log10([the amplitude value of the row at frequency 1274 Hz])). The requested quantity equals -1.30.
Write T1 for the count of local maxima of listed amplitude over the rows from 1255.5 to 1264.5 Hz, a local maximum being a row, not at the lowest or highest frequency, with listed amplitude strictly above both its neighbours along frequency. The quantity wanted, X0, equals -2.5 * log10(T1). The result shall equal -0.8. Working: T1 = 2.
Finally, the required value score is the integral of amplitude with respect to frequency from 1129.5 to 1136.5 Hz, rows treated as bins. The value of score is 38.8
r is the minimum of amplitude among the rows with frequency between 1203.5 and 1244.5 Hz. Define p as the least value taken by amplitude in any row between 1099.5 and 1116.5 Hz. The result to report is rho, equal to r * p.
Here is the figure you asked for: 28.0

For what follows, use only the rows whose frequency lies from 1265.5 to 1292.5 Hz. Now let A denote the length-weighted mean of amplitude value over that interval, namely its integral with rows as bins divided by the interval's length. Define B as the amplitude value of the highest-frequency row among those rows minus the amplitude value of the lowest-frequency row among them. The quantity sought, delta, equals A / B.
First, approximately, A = 3.18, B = 2.0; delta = 2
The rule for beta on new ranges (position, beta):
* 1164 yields -2.14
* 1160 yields -2.18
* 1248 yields -2.17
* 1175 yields -2.01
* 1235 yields -2.21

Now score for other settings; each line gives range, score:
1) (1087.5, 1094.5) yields 39.1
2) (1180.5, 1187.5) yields 33.6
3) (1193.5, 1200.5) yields 39.2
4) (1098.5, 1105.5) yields 40.1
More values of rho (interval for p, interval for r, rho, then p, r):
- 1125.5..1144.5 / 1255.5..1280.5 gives 11.3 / 5.236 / 2.149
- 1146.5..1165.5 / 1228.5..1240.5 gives 26.4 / 4.92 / 5.375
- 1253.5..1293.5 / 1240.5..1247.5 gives 11.8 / 2.149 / 5.514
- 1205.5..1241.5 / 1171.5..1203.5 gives 22.5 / 5.258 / 4.271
